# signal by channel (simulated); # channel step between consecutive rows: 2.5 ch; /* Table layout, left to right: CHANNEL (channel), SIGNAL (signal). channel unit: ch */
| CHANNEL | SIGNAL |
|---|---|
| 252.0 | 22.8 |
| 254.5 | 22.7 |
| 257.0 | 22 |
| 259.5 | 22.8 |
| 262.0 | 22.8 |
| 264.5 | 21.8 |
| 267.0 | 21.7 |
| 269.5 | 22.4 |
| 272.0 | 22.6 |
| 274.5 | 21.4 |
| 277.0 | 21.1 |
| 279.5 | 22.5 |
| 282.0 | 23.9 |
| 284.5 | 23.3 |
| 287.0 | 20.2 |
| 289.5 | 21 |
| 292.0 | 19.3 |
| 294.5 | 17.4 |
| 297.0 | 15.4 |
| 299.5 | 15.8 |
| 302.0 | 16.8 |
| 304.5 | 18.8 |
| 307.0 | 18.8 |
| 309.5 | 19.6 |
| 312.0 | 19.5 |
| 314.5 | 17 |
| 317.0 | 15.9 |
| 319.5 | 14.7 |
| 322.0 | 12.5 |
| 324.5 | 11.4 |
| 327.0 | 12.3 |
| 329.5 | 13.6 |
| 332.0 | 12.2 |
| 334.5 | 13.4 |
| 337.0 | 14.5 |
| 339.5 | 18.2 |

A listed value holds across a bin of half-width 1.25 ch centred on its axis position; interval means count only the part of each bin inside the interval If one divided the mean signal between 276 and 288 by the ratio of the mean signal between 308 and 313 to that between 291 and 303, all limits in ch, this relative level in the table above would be 19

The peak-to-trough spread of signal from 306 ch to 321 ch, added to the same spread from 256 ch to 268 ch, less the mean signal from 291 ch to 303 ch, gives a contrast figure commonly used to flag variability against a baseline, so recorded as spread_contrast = -10.9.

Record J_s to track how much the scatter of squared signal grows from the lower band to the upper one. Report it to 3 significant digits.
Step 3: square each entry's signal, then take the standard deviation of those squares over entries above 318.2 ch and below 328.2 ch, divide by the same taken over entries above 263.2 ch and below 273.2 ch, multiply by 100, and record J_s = 188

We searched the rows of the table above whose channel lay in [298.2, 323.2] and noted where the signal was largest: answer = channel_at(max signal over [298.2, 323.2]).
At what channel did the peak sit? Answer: 309.5 ch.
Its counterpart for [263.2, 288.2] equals 282.0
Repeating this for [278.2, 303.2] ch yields 282.0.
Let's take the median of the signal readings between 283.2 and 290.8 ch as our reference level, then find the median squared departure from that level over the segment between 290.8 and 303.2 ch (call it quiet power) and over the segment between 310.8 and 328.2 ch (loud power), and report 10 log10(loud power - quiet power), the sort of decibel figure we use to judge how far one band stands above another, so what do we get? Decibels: 13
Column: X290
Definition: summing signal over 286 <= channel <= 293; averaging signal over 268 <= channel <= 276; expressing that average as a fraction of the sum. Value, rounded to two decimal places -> 0.37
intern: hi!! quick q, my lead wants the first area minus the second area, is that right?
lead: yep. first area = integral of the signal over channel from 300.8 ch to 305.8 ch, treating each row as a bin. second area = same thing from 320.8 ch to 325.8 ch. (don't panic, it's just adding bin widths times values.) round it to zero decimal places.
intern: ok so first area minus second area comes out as 29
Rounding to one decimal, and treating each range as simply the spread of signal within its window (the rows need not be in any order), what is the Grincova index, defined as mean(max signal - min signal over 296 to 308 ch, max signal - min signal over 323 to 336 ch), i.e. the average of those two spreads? 2.8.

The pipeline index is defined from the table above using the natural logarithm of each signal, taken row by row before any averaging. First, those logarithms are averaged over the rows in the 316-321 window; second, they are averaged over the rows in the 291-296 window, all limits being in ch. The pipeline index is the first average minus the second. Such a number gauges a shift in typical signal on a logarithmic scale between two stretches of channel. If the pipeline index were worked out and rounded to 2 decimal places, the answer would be -0.18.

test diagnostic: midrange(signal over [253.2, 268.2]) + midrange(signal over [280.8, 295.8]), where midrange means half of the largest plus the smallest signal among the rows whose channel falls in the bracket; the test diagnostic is 42.9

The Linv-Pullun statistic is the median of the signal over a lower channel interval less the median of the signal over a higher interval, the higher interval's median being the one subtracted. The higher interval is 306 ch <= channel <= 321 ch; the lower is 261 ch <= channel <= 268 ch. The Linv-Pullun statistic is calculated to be 3.9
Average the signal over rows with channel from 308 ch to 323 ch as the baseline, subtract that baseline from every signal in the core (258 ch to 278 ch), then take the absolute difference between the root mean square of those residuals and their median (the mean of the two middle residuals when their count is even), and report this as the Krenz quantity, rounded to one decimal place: 0.0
